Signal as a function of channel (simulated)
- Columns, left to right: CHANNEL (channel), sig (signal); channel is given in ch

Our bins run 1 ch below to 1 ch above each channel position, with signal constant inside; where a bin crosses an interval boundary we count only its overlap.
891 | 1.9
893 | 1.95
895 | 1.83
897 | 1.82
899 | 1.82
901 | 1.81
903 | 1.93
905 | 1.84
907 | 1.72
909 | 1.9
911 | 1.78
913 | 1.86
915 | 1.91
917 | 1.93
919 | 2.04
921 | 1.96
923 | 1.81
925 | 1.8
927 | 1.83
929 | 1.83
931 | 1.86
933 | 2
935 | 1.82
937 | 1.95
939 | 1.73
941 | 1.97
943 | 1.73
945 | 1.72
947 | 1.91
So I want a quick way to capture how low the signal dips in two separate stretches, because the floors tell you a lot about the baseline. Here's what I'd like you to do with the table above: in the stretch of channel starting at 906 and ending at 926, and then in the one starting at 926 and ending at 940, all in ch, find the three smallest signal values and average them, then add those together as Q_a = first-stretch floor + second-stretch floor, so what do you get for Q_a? 3.56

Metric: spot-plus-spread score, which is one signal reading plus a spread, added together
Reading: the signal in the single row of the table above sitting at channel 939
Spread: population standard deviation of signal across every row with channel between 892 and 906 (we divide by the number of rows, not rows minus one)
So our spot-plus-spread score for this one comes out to 1.78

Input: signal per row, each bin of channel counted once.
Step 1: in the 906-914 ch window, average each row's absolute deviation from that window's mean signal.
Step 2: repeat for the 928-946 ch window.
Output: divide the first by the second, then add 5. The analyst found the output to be 5.74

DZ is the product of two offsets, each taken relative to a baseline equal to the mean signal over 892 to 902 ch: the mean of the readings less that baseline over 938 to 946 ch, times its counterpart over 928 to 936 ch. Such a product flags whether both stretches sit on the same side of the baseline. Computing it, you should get -0.0018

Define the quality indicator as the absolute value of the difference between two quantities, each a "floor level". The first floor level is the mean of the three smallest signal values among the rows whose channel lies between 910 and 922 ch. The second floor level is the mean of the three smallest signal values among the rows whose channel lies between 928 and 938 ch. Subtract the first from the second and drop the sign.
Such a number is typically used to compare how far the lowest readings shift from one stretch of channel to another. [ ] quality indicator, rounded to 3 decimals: 0.013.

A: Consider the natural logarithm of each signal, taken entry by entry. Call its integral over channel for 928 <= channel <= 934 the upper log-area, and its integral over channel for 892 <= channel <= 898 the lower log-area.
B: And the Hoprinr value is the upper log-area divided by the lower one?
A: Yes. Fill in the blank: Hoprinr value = 1.0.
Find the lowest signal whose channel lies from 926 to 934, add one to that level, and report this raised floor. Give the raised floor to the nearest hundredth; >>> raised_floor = 2.83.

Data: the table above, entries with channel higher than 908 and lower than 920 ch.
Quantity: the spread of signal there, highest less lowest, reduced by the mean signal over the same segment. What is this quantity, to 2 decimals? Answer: -1.64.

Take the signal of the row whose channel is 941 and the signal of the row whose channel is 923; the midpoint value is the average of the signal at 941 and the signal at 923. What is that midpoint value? 1.89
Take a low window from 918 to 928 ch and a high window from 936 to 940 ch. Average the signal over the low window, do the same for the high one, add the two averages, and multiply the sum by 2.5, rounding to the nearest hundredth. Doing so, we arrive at 9.32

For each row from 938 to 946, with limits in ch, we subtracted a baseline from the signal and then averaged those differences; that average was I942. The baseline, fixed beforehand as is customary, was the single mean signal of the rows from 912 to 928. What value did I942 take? -0.105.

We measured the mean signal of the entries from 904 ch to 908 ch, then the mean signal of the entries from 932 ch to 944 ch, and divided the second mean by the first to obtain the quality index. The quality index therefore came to 1.05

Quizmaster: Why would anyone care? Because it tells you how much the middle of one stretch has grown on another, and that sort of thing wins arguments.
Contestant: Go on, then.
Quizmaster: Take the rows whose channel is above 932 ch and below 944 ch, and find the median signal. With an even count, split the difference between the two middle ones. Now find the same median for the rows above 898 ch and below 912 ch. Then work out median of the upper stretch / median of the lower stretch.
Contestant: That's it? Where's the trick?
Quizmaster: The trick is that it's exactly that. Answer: 1.04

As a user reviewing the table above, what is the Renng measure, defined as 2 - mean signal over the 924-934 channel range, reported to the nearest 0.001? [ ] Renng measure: 0.136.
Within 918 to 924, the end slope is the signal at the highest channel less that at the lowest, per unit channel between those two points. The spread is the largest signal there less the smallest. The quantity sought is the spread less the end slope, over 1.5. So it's 0.19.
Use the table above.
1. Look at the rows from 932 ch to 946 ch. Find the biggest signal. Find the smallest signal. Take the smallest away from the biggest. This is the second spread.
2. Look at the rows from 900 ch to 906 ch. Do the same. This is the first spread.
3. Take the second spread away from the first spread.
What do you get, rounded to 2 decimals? -0.16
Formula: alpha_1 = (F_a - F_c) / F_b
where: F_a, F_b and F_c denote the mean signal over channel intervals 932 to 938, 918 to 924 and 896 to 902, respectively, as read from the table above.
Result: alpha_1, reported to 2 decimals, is 0.06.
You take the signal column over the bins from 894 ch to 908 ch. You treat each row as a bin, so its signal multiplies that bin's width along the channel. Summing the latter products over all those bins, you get 25.5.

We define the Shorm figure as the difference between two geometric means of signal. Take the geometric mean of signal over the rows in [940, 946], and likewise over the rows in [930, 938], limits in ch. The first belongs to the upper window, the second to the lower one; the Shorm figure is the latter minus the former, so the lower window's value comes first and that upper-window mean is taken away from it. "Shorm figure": 0.10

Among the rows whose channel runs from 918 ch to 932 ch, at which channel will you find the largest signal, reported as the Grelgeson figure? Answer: 919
